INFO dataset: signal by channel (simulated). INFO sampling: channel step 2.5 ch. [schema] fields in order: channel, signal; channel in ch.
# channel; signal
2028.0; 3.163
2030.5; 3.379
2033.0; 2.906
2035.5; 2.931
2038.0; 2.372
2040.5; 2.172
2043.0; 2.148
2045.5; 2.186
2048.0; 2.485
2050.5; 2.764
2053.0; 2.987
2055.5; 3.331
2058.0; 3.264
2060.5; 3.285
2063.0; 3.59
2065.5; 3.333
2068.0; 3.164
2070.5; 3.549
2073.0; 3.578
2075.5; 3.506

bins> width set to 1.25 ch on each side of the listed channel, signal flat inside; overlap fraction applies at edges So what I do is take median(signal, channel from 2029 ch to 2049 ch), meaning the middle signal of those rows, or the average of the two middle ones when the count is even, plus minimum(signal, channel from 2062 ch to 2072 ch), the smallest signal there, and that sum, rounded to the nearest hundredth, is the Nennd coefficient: 5.59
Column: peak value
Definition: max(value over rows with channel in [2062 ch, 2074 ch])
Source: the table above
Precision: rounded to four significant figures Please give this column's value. 3.590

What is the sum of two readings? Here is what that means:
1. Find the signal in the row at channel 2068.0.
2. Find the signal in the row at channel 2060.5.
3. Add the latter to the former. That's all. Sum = 6.45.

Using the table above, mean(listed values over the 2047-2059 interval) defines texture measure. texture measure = 3.0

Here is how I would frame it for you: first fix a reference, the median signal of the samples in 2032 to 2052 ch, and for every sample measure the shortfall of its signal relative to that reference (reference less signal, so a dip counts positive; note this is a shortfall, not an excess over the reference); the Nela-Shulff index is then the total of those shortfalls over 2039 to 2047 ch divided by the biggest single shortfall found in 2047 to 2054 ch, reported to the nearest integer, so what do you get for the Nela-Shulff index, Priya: -14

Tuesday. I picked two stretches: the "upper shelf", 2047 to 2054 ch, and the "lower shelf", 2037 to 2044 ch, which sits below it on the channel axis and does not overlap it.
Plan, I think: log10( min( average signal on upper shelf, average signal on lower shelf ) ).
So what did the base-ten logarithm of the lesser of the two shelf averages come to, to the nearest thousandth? 0.348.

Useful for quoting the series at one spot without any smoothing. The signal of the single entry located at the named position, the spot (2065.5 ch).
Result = 3.333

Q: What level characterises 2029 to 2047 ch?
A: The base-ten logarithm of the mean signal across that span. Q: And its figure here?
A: 0.41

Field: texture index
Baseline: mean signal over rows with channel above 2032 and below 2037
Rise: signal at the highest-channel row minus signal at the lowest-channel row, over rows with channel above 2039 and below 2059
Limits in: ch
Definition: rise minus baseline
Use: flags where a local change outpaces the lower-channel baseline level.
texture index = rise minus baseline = -1.8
